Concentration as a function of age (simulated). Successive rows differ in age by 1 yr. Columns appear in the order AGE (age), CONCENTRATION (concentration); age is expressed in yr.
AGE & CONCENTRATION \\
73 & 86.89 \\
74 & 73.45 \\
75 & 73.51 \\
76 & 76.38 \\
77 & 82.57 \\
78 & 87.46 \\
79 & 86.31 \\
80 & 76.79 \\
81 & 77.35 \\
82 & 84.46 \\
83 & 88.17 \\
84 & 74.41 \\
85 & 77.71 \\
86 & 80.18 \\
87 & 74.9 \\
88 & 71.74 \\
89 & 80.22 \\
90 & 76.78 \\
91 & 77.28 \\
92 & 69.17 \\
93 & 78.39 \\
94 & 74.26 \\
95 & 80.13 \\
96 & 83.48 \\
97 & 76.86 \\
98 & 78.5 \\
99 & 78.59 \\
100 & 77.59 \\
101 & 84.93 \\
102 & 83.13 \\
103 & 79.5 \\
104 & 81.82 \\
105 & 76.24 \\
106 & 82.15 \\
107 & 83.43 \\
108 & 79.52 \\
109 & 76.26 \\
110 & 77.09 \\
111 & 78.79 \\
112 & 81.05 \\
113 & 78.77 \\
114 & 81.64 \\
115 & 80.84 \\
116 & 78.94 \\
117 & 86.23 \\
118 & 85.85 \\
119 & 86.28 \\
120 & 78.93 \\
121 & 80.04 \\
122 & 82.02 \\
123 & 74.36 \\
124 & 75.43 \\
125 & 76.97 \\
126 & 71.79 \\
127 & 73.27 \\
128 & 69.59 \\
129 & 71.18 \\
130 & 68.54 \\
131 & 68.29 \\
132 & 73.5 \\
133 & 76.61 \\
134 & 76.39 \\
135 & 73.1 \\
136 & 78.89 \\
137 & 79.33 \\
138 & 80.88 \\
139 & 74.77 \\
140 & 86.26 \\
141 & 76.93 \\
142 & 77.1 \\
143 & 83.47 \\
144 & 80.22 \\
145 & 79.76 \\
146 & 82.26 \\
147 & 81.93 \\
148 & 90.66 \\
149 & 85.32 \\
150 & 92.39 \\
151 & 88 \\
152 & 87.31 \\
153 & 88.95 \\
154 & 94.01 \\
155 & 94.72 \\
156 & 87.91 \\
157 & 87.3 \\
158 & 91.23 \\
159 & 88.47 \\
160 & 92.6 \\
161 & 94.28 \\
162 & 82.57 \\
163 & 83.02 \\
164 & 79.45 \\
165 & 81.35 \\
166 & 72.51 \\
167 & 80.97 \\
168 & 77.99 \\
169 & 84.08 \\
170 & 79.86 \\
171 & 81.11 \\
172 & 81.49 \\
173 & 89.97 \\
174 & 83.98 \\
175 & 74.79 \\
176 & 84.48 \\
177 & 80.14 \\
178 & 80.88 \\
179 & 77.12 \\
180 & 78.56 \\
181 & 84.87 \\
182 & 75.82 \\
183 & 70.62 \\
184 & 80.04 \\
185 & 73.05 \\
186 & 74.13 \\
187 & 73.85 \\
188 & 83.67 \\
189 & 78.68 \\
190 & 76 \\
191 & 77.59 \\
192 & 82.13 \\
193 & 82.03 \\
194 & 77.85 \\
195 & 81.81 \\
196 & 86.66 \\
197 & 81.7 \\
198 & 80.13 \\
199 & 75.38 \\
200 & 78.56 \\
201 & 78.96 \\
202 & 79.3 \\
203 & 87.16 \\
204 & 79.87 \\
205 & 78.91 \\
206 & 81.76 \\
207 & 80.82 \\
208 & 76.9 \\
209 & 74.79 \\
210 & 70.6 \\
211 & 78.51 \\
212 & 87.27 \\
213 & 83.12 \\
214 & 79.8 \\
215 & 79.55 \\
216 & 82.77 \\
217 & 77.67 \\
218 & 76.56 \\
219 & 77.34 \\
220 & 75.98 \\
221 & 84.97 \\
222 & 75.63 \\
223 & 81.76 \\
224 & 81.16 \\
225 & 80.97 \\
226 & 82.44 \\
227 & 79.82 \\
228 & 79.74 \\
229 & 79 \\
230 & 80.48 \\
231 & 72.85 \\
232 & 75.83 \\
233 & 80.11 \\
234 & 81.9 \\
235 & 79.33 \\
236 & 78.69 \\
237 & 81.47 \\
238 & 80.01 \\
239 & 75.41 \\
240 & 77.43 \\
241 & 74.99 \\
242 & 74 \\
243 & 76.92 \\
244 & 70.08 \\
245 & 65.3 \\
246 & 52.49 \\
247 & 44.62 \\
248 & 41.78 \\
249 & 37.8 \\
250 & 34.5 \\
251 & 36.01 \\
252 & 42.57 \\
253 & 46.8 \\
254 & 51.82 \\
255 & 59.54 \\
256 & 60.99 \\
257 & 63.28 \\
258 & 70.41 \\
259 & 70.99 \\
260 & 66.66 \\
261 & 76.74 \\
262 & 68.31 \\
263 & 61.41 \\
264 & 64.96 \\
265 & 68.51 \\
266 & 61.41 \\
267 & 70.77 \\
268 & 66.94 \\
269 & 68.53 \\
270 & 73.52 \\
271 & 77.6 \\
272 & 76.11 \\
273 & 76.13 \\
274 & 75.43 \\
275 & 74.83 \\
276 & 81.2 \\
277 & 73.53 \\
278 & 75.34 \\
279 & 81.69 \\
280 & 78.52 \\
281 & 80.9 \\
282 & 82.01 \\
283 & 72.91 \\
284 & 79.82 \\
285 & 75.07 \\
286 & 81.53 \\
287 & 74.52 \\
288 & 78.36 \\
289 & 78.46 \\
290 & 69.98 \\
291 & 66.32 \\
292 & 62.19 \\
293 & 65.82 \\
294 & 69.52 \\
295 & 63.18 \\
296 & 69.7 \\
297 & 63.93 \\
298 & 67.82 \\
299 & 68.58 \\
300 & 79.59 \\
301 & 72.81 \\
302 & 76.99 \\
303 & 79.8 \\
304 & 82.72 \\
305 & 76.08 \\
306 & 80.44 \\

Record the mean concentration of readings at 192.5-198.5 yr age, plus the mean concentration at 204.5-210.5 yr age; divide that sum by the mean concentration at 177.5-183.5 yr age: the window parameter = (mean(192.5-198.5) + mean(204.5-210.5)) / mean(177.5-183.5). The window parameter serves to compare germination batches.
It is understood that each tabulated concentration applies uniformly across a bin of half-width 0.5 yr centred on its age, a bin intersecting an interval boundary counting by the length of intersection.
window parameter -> 2.04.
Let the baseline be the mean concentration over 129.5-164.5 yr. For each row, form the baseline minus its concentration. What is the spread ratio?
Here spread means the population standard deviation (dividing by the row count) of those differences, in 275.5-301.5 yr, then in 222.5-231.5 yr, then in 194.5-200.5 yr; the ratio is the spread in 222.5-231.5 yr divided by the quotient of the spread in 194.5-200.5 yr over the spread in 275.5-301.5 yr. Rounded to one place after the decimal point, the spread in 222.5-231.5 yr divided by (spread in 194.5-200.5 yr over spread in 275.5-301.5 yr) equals 4.8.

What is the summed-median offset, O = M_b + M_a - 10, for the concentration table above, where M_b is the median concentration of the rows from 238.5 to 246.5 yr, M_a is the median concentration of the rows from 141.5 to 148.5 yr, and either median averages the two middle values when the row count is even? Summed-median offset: 146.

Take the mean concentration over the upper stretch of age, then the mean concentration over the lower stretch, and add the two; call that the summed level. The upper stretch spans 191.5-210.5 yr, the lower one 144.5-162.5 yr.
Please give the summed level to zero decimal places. 168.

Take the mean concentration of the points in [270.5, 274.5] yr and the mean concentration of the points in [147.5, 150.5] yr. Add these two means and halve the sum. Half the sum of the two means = 83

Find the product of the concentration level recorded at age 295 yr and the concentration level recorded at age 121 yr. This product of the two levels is 5057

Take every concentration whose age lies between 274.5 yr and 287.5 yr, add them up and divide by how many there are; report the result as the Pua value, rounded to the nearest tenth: 77.8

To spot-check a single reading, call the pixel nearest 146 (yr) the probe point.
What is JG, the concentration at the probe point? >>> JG 82.26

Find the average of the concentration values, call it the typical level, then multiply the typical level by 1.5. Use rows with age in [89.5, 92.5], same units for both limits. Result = 112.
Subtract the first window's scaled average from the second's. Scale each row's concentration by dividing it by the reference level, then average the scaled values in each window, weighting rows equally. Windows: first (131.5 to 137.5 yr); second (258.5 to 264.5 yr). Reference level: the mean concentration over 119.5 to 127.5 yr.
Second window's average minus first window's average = -0.11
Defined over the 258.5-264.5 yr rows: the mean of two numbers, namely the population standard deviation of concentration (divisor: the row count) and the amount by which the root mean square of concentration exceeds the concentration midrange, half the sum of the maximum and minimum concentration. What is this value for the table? 2.05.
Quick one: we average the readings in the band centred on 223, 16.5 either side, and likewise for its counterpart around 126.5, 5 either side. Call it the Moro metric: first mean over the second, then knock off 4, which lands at -2.92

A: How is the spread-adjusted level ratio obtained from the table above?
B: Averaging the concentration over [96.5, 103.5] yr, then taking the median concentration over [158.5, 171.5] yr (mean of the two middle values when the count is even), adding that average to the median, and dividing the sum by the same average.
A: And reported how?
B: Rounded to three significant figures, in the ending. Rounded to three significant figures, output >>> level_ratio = 2.02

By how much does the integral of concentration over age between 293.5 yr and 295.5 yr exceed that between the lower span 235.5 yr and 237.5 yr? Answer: -27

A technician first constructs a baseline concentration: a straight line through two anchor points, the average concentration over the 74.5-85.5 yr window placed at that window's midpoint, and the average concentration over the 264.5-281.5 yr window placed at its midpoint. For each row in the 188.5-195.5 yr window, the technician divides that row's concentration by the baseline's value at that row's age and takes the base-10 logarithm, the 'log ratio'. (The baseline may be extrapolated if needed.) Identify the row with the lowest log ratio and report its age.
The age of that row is 190 yr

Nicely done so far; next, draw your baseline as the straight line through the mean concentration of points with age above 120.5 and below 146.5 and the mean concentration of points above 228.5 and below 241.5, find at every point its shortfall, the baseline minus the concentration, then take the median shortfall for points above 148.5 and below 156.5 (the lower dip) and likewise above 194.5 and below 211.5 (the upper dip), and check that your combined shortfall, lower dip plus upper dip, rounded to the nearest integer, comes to -13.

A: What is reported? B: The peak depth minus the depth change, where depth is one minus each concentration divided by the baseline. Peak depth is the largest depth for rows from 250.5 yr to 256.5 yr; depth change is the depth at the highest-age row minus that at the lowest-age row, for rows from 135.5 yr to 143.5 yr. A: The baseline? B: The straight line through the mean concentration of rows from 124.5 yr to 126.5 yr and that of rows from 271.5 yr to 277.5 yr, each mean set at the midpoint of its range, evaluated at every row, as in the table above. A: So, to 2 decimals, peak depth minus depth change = 0.59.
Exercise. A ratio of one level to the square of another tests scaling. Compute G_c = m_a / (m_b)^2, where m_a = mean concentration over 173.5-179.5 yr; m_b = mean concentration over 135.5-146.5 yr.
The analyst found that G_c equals 0.0125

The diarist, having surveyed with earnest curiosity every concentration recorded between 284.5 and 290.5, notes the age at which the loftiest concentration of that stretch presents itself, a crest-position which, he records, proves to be 286 yr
